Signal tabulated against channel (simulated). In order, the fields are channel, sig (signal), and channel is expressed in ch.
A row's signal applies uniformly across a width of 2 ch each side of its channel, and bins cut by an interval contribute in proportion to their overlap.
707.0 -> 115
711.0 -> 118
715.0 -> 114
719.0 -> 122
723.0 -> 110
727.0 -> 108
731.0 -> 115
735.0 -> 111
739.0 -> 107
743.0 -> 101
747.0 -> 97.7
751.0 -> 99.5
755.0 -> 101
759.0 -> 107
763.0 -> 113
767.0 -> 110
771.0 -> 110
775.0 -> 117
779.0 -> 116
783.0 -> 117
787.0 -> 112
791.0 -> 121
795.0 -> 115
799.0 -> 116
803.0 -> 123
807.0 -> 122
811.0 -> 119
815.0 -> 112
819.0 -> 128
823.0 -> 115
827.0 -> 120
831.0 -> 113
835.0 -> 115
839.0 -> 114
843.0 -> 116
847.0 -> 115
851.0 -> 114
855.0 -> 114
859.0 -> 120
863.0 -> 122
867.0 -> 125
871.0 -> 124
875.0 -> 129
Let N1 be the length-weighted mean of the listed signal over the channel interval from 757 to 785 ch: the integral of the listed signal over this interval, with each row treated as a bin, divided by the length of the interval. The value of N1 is 113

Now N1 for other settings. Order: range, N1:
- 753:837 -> 115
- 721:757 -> 106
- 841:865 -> 117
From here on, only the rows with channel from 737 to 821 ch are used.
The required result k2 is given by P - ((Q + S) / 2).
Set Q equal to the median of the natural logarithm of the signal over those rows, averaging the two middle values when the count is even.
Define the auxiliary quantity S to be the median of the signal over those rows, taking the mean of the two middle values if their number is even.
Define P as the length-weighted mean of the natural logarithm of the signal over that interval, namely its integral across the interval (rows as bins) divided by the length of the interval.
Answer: -54.1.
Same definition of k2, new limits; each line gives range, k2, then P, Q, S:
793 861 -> -55.1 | 4.76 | 4.74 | 115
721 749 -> -51.7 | 4.67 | 4.68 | 108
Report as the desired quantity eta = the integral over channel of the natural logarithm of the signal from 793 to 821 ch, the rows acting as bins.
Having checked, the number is 134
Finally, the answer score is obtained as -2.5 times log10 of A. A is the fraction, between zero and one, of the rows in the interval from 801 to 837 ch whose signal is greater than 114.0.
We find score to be 0.3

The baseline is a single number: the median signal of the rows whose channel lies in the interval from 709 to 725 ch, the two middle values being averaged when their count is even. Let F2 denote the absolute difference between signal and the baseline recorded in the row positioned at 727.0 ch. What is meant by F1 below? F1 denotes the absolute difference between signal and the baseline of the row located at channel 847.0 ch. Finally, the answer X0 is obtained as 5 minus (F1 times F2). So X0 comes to -3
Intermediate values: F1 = 1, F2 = 8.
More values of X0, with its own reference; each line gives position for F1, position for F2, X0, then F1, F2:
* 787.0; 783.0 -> 1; 4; 1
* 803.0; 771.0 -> -37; 7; 6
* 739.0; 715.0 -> -13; 9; 2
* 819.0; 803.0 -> -79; 12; 7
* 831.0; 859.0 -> -7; 3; 4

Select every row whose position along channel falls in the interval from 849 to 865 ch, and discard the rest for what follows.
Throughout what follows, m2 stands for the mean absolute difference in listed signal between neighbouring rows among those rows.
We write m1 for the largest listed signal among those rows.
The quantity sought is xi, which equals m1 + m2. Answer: 125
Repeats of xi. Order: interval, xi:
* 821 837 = 125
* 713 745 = 128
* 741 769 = 117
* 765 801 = 125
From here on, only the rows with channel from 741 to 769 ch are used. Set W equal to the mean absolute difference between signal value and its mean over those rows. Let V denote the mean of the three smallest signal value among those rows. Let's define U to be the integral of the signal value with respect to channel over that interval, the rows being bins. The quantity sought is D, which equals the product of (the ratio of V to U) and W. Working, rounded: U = 2917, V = 99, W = 5.0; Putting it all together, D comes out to 0.170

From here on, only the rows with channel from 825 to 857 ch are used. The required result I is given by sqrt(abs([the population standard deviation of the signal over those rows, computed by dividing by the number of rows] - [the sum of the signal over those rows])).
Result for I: 30.3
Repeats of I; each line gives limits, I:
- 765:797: 30.2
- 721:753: 29.0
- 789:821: 30.8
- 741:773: 28.9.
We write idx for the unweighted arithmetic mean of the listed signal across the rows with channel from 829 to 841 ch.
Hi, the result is 114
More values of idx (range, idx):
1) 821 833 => 116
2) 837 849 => 115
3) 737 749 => 102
